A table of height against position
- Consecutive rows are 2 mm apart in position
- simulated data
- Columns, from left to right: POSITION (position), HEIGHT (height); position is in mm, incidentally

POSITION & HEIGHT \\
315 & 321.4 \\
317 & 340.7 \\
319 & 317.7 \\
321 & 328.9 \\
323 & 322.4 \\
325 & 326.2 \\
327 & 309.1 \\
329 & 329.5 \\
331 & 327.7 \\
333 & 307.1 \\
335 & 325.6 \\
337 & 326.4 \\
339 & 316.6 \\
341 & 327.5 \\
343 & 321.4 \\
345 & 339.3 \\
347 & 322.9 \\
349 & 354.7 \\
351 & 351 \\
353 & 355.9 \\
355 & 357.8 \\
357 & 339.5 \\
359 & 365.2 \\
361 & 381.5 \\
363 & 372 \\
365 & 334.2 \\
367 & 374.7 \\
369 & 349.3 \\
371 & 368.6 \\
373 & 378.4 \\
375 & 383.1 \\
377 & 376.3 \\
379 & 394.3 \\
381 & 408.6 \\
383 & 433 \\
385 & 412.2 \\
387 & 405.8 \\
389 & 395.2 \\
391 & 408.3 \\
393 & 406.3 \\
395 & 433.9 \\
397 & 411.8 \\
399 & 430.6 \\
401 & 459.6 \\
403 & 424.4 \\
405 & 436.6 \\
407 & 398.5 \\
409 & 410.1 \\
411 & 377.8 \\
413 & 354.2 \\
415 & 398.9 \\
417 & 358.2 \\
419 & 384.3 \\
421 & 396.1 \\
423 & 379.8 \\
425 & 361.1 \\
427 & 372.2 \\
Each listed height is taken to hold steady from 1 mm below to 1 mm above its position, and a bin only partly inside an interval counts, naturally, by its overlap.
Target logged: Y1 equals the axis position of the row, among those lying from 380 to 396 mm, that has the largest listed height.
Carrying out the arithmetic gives 395 mm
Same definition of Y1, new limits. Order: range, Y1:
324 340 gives 329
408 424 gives 409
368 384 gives 383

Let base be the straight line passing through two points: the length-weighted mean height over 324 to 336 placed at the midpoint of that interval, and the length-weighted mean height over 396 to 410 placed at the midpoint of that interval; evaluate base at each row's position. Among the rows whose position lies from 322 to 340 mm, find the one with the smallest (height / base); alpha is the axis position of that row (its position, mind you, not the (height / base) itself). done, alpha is 333 mm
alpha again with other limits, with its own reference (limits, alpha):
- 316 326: 323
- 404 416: 413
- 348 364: 357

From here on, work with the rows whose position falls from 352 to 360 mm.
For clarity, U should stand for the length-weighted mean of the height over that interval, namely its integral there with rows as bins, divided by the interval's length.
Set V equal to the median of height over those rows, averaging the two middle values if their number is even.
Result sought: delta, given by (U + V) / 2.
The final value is 356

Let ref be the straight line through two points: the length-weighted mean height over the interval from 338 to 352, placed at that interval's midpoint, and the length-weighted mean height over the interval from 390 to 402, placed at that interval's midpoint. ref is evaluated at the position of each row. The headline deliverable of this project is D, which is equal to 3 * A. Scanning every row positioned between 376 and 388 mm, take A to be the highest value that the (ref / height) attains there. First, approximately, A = 1.039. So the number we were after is 3.12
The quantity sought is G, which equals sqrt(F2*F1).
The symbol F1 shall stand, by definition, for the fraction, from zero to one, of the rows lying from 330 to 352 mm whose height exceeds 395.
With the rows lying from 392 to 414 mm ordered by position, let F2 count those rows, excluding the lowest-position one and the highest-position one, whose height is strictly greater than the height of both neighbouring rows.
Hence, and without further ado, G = 0.0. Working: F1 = 0.00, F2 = 4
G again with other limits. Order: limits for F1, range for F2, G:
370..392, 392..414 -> 1.5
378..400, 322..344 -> 1.9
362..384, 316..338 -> 0.7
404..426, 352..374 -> 1.2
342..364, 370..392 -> 0.0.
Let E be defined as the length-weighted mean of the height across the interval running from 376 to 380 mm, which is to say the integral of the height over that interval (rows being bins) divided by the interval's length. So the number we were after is 385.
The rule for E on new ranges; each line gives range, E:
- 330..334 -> 317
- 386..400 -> 413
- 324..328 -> 318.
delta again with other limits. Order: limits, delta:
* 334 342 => 325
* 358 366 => 366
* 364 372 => 358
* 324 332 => 325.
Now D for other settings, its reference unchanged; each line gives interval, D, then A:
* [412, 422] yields 3.88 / 1.292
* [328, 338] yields 3.05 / 1.015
